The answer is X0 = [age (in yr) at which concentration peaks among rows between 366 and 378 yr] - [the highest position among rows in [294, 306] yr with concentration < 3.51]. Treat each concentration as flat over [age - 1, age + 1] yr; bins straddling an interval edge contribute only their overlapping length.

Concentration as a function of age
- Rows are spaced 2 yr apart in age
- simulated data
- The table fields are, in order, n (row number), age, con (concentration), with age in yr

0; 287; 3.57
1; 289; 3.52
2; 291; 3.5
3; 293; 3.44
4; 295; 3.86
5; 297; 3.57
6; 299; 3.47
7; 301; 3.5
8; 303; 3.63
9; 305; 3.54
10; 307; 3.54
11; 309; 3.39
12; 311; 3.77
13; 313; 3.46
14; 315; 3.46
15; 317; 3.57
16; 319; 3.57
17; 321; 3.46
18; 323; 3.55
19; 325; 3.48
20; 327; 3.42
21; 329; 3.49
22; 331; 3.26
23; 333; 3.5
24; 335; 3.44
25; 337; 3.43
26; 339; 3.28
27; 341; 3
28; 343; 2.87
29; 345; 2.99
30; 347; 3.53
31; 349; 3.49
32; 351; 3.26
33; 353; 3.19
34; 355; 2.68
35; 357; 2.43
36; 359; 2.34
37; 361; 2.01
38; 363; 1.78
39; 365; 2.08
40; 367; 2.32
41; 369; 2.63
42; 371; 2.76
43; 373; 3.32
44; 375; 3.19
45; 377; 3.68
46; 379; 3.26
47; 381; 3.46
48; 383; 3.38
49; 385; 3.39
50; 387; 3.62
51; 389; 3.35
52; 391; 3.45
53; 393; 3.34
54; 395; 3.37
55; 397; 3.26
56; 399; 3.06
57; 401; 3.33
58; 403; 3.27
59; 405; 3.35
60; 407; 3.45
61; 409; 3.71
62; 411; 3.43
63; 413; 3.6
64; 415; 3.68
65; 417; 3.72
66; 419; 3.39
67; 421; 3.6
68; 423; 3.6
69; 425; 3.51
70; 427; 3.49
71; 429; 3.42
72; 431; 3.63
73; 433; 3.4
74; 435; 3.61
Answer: 76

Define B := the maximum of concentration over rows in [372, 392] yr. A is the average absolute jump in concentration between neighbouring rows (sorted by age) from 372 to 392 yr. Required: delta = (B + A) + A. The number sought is 4.11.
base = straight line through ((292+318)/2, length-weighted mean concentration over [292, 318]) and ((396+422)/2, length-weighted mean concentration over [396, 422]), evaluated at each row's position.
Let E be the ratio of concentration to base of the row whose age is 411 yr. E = 0.99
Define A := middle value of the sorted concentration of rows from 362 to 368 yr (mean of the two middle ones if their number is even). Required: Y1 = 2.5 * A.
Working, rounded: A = 2.08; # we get 5.2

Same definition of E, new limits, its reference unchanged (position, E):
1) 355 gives 0.76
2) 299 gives 0.97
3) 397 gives 0.94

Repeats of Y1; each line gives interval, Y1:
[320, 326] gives 8.7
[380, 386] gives 8.5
